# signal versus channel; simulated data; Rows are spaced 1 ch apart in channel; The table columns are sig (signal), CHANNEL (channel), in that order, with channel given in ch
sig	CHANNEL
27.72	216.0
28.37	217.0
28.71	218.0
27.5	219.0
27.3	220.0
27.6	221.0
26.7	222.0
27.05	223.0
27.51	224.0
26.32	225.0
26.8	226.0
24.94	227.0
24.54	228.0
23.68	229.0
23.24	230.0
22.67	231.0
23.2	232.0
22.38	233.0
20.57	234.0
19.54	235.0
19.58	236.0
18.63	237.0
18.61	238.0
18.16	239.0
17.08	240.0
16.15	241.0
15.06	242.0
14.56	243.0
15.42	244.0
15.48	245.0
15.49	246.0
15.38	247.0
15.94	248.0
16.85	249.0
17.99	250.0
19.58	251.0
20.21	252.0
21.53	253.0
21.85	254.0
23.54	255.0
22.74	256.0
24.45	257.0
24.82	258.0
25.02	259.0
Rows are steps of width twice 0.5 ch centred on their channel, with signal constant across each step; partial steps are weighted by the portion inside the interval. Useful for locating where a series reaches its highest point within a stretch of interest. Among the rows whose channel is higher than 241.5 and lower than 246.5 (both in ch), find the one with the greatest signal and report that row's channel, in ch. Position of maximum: 246.0 ch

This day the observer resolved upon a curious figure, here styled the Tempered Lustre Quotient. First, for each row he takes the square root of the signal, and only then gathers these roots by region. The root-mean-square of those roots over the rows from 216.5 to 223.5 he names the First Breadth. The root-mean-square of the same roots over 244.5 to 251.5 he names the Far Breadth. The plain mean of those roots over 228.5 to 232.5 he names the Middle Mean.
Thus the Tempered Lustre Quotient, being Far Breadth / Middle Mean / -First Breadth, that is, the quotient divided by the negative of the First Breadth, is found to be -0.16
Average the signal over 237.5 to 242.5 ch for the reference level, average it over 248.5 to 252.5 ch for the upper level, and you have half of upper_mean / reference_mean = 0.55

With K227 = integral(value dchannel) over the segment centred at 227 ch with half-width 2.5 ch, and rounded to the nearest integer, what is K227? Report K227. 126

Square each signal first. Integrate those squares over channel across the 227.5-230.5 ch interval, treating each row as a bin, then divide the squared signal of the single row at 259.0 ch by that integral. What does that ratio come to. 0.37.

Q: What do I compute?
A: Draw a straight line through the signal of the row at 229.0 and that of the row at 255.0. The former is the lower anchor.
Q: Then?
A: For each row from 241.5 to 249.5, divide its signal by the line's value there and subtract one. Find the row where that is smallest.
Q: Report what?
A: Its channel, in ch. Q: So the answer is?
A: 243.0 ch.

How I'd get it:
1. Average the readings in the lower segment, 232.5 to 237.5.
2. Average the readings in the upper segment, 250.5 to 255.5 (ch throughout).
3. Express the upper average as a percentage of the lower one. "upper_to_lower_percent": 106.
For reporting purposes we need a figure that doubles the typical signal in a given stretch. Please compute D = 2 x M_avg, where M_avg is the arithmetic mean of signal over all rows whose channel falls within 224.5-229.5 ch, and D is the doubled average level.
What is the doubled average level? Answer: 51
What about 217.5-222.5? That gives 55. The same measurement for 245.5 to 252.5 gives 35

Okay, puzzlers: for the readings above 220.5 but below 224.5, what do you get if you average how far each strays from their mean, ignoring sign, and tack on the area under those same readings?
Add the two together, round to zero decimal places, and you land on 109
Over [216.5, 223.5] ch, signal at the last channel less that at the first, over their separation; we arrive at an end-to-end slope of -0.2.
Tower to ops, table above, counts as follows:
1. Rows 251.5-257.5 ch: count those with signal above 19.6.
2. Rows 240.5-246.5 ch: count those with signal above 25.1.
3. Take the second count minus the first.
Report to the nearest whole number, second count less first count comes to -6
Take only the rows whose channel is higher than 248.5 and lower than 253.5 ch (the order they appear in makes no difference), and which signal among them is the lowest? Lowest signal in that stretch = 16.85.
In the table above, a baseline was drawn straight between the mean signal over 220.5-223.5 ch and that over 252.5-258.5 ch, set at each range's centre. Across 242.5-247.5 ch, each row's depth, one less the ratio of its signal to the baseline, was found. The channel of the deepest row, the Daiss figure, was 243.0 ch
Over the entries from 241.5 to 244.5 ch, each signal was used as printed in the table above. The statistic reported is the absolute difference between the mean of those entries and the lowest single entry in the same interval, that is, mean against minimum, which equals 0.5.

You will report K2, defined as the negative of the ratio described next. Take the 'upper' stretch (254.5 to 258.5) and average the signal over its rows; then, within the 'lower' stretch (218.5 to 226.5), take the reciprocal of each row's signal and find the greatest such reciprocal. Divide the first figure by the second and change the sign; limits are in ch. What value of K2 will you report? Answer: -629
